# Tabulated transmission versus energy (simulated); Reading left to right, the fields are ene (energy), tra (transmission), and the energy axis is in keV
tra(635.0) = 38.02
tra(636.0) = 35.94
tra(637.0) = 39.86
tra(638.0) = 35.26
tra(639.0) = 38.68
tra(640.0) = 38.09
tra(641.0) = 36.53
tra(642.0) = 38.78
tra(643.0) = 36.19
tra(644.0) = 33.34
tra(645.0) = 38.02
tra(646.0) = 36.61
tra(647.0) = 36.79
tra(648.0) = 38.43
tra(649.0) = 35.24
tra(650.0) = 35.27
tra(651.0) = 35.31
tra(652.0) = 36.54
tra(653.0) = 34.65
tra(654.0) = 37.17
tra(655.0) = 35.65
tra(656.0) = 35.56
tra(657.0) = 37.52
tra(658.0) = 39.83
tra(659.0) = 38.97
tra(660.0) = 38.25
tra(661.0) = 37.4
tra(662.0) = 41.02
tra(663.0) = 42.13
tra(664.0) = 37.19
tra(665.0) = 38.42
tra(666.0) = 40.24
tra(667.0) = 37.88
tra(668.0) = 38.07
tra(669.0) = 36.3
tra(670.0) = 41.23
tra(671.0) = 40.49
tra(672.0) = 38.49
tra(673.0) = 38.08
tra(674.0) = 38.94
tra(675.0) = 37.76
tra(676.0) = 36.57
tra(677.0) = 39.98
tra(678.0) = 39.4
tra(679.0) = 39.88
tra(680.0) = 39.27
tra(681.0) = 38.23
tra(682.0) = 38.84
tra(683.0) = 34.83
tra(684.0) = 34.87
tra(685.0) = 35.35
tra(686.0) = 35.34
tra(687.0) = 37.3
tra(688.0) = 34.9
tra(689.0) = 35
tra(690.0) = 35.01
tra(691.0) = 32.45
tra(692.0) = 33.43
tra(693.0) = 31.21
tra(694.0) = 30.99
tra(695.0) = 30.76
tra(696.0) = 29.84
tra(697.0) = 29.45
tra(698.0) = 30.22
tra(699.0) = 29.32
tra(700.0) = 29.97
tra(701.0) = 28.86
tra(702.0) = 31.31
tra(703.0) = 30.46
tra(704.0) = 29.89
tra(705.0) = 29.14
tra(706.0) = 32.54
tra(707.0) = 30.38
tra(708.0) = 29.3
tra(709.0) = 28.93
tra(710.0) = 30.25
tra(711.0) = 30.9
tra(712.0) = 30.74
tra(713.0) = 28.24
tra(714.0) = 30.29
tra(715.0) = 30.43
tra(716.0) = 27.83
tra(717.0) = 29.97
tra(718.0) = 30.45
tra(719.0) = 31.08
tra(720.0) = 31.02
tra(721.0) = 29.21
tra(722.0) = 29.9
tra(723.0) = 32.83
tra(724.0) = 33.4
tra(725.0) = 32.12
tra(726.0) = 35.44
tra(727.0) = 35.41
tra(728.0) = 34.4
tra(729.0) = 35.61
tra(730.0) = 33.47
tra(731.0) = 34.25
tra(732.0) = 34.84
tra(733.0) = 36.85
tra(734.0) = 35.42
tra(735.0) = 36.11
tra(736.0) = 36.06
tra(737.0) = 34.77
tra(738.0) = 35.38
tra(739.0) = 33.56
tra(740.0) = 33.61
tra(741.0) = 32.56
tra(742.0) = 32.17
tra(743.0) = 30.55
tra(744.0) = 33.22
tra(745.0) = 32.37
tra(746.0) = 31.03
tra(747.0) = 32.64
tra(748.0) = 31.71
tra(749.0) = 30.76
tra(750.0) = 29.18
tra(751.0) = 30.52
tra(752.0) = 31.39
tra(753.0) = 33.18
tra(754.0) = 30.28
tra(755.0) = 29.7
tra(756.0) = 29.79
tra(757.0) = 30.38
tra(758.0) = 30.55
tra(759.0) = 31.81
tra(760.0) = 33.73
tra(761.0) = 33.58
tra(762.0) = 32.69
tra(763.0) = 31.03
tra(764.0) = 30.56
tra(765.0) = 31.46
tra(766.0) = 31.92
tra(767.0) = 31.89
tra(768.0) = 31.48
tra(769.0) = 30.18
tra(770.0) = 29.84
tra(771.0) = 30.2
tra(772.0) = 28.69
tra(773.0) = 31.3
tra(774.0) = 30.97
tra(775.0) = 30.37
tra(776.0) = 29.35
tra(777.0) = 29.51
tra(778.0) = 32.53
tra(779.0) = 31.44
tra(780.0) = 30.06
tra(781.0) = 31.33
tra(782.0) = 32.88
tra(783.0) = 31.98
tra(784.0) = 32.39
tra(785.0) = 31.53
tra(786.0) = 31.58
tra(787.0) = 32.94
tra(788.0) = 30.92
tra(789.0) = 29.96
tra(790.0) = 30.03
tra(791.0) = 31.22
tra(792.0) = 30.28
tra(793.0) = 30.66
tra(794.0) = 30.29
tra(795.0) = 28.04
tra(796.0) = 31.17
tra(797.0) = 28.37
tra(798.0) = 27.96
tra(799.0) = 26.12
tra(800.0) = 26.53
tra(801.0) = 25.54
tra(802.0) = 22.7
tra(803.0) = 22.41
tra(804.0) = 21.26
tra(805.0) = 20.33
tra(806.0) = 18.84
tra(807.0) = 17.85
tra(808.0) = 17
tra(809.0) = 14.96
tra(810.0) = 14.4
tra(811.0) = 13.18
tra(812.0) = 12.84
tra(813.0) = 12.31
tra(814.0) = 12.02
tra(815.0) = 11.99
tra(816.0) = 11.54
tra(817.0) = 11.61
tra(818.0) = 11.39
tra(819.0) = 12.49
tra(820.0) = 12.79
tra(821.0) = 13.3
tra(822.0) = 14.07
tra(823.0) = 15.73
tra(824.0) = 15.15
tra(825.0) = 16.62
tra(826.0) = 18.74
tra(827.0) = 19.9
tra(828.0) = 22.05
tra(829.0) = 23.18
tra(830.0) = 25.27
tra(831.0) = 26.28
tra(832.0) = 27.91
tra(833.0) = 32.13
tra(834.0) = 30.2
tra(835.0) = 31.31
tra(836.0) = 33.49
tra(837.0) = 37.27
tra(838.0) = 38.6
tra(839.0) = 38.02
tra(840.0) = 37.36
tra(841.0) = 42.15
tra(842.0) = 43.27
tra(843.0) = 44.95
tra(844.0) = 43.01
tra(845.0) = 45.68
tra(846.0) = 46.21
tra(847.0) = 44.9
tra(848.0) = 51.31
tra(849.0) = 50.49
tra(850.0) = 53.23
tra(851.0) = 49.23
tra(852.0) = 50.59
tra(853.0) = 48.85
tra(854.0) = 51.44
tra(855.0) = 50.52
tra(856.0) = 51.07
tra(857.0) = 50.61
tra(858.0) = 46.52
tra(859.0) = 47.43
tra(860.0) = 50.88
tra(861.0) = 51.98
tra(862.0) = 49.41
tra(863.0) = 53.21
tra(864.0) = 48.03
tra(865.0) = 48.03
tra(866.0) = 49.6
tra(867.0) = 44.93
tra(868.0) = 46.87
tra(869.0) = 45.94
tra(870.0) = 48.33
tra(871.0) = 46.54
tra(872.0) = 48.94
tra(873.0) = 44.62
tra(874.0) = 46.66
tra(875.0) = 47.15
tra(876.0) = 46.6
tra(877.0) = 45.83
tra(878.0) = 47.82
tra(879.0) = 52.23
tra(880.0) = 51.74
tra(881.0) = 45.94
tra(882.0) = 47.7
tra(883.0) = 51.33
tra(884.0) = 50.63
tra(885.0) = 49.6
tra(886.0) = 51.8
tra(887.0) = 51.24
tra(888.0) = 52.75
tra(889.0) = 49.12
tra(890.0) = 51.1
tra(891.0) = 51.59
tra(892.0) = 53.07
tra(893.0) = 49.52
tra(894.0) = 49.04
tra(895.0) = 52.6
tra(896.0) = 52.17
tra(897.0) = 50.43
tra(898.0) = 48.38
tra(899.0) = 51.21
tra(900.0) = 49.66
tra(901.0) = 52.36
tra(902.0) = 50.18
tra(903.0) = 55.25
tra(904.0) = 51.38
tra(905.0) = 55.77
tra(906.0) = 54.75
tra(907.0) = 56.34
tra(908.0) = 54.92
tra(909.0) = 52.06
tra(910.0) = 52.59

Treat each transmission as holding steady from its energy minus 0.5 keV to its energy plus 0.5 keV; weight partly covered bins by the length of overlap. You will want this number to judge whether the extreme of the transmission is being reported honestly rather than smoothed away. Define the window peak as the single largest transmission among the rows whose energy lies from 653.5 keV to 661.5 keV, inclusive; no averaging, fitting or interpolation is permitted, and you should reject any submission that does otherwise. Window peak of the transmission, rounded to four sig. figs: 39.83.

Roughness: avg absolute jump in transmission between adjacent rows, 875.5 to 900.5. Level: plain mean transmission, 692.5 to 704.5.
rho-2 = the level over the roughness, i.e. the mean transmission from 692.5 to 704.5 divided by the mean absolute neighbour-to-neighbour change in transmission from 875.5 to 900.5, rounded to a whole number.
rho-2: 15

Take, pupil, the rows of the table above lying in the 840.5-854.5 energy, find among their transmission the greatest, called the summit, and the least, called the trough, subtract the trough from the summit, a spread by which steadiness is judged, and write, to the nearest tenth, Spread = 11.1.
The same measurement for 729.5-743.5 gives 6.3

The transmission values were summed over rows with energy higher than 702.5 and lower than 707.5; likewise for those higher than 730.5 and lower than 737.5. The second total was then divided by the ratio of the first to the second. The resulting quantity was 405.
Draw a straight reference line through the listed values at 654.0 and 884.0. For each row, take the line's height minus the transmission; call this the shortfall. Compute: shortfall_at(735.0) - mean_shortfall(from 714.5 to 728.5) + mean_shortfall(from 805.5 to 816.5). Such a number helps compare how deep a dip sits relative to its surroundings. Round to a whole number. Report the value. 28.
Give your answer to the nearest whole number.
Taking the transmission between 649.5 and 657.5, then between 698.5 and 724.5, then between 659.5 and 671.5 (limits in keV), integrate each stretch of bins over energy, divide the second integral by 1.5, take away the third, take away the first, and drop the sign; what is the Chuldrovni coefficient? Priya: 232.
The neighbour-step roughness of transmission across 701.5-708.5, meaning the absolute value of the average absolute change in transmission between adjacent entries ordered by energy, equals 1.5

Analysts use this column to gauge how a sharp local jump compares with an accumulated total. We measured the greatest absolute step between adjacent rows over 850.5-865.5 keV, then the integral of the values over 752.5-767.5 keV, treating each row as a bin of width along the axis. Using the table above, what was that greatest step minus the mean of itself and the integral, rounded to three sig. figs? -234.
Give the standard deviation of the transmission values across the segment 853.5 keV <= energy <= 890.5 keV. 2.4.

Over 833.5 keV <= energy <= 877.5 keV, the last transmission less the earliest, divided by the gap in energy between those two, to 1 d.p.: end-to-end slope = 0.4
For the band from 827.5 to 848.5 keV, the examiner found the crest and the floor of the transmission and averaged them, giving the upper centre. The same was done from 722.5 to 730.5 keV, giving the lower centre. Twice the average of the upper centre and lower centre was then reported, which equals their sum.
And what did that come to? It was 71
